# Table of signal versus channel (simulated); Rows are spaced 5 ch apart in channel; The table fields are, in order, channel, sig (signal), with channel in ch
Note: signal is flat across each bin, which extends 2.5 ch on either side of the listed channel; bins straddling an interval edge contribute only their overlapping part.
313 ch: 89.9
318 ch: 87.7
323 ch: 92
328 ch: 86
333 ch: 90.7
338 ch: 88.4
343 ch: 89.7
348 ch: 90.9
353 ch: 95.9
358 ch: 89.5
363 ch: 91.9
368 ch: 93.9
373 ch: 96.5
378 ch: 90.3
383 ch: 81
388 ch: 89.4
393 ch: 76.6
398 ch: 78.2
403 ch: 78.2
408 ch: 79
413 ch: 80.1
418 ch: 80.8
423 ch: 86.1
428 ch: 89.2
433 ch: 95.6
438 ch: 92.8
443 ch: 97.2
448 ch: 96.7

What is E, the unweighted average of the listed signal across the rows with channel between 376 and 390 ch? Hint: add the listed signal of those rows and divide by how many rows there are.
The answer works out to 86.9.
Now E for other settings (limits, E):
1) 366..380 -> 93.6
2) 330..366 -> 91.0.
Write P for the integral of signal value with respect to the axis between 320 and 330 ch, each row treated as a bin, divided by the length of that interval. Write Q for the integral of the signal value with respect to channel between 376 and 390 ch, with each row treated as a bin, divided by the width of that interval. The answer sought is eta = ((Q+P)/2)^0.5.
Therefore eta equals 9.37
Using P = 89.1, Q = 87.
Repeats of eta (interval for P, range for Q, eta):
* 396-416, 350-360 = 9.27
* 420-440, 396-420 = 9.22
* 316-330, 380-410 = 9.20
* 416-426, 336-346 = 9.30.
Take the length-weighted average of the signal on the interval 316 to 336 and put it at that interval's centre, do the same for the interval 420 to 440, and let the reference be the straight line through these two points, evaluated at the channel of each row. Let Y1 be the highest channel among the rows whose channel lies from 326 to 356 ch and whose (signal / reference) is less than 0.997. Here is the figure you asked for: 338 ch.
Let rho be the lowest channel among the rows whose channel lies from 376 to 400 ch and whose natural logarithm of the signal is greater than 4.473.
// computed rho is 378 ch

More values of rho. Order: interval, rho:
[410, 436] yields 428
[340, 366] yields 343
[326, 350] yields 333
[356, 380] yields 358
